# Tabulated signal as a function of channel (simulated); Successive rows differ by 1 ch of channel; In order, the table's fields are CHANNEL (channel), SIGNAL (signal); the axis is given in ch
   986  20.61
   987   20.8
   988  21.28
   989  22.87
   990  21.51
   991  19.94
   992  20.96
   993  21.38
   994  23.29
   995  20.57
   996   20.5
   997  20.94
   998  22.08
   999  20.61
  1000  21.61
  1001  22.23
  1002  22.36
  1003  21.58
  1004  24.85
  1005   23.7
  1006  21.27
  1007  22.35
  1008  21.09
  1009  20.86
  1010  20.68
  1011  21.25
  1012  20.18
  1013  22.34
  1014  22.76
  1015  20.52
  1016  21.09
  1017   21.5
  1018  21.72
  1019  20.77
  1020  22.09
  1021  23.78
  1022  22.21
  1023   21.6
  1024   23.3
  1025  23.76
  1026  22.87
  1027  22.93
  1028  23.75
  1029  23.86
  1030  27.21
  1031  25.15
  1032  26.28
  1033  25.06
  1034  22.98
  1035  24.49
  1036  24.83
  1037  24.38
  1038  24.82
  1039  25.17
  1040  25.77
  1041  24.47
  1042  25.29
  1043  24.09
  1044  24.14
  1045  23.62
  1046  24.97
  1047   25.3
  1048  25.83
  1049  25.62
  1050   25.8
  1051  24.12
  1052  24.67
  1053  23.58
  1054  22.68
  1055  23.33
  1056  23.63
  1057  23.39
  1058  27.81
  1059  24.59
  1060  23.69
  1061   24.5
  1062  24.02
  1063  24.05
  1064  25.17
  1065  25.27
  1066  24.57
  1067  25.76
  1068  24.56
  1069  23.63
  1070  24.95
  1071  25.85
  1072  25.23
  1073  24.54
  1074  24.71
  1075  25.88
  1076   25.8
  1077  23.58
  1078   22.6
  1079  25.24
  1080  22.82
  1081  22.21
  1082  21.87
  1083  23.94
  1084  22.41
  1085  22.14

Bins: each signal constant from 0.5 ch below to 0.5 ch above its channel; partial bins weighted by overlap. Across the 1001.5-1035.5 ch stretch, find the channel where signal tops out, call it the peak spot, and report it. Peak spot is 1030 ch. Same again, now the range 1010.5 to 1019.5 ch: 1014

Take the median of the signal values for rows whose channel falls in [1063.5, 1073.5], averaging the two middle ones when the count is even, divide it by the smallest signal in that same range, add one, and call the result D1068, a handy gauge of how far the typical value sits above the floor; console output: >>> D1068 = 2.06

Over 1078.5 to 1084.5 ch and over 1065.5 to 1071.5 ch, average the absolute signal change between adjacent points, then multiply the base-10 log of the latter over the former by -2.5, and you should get 0.25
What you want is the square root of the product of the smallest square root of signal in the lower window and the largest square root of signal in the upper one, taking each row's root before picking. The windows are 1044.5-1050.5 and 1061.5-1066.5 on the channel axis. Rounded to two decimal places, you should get 4.94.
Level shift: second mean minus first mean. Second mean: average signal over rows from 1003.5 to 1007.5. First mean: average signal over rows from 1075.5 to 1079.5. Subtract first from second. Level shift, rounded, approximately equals -1.3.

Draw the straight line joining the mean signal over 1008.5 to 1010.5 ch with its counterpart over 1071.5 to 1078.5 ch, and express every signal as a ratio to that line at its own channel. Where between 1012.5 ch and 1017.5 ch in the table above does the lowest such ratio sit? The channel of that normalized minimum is 1015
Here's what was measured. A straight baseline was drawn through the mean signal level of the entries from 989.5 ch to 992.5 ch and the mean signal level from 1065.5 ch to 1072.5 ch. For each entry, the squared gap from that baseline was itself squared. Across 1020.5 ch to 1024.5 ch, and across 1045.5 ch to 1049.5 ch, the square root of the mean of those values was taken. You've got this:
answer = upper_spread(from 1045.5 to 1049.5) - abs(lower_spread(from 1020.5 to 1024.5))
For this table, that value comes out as 2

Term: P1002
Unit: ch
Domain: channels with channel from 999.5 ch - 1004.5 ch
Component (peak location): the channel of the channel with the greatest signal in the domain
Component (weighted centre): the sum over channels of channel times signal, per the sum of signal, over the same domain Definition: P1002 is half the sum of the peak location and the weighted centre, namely 1003.0 ch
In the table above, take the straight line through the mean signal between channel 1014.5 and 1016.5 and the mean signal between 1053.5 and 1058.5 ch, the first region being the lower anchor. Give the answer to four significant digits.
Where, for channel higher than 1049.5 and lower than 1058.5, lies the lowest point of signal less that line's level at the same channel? 1054 ch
